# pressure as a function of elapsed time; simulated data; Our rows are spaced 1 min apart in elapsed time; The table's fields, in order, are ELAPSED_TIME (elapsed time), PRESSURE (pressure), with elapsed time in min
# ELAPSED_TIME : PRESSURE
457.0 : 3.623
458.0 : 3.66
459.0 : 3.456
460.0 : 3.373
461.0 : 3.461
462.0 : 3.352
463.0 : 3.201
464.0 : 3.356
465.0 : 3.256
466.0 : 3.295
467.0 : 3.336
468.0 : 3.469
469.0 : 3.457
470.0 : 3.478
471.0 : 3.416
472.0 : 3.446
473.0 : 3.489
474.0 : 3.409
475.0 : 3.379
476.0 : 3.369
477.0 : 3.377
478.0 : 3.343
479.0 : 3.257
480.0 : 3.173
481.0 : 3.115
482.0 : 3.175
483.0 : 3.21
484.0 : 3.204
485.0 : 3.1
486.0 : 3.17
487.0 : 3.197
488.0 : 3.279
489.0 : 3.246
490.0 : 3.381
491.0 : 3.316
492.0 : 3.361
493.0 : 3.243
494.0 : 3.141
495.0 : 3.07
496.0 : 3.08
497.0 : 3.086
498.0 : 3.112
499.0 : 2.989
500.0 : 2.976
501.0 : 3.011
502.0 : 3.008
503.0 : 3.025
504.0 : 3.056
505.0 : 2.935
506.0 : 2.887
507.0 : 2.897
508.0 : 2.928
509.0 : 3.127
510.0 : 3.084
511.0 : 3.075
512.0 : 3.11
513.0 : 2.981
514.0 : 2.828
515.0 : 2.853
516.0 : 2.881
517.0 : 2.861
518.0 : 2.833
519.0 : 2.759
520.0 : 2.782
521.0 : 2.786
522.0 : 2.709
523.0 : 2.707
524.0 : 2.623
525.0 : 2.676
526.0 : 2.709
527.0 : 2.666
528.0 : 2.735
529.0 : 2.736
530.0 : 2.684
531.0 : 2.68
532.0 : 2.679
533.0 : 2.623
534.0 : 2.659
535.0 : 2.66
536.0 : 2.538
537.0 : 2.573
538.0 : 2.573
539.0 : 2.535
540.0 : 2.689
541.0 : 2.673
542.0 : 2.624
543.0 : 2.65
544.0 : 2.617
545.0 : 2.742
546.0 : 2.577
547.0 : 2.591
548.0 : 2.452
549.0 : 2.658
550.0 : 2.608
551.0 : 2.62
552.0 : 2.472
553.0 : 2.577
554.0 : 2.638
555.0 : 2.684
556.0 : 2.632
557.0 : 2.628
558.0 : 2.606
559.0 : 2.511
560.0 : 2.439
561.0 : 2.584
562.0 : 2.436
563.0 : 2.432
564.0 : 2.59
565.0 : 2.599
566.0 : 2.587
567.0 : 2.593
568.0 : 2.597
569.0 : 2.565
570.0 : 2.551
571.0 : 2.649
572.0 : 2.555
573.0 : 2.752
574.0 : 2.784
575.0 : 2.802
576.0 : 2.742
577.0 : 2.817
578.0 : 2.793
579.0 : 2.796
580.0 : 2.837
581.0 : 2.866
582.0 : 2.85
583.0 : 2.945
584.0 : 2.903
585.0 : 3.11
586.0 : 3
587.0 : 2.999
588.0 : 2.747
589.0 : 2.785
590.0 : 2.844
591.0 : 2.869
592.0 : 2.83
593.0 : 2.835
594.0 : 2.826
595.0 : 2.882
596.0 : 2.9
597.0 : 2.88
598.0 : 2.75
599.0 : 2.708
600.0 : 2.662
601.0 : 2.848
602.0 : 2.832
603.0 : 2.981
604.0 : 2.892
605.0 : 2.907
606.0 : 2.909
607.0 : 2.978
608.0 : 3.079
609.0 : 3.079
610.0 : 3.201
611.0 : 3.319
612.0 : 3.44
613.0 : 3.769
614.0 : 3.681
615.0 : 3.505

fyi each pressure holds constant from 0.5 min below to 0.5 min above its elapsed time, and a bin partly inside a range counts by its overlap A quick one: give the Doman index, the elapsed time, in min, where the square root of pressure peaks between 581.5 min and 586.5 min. 585.0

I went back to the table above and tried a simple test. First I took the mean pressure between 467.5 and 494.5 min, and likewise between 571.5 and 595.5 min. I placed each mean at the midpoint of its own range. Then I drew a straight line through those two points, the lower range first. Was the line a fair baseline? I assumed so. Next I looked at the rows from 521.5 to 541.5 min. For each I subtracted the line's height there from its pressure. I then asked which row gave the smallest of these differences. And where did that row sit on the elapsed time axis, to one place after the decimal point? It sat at 536.0 min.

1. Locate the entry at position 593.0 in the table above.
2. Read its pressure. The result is 2.835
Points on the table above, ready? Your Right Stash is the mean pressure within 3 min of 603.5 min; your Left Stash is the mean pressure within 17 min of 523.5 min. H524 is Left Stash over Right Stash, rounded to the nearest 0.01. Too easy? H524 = 0.96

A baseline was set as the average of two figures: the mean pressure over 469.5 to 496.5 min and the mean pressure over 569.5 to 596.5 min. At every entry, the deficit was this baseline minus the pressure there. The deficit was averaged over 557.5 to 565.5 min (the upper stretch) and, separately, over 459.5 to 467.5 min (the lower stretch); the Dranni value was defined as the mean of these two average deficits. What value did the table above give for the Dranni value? 0.12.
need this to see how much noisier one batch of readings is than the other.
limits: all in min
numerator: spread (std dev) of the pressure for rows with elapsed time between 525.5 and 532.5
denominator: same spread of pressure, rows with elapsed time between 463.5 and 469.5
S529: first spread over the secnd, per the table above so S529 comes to 0.3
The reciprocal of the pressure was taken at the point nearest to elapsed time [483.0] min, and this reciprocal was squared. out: 0.097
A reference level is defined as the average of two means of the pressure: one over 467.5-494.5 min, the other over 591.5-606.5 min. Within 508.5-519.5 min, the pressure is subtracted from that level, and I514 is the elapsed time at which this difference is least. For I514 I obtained 509.0 min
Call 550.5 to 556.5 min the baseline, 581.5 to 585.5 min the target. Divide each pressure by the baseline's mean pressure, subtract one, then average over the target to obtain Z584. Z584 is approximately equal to 0.13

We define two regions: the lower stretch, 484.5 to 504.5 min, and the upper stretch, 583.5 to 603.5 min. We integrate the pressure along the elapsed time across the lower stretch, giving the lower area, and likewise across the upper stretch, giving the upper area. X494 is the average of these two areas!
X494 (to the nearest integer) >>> 60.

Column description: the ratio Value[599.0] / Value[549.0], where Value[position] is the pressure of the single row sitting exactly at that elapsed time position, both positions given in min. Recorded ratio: 1.02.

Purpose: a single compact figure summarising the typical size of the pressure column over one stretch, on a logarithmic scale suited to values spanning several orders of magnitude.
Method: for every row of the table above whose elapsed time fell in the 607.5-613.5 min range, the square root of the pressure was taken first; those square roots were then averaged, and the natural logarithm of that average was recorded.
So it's 0.60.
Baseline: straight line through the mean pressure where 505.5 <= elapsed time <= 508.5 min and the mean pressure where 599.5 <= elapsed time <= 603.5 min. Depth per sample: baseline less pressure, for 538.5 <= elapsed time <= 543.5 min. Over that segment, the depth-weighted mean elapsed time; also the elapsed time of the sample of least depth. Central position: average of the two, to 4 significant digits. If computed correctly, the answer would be 540.4 min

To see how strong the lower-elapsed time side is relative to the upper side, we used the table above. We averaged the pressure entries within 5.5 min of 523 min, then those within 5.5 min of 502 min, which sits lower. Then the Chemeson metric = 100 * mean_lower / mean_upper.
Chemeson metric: 110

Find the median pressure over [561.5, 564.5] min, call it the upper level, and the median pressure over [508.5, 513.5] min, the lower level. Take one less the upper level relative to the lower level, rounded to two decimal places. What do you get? 0.21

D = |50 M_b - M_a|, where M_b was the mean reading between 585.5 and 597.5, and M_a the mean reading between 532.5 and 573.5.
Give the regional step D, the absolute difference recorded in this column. 141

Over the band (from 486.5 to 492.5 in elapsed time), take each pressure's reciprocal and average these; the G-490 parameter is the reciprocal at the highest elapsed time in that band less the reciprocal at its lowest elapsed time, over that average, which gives -0.05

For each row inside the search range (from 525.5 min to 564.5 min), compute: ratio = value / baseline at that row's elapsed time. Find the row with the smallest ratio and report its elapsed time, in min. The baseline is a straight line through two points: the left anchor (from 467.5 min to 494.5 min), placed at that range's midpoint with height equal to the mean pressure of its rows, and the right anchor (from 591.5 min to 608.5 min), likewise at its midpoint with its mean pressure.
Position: 548.0 min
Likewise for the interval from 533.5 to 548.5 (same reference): 548.0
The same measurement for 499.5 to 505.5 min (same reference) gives 505.0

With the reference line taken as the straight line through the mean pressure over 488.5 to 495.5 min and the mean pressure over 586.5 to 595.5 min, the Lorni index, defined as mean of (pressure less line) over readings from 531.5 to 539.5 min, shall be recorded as -0.47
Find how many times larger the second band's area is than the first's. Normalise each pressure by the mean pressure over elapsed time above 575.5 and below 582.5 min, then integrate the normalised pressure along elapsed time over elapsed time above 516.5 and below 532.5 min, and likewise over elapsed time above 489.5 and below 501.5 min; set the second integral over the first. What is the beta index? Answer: 0.87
